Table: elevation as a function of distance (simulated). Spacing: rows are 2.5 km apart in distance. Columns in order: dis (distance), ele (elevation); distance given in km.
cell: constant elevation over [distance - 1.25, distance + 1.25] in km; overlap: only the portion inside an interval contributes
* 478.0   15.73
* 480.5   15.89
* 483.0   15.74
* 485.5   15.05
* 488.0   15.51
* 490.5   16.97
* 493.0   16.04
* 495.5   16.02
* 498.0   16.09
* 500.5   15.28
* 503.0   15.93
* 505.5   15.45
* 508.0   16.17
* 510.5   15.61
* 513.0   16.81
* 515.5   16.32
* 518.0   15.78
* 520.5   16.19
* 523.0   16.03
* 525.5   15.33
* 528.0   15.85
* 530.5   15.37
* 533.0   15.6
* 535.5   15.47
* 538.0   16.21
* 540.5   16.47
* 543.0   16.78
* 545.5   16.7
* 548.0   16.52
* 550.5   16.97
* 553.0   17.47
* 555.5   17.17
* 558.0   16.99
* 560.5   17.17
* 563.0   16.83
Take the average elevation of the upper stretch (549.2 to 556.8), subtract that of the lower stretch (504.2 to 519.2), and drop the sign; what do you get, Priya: 1.2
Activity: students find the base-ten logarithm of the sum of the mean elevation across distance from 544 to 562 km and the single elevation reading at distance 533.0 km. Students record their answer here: 1.51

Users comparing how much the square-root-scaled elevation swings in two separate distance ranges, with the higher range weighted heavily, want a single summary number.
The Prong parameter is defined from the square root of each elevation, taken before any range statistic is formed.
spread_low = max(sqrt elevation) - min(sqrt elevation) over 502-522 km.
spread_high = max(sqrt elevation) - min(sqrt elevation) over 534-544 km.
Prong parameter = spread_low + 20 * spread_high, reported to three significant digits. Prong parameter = 3.43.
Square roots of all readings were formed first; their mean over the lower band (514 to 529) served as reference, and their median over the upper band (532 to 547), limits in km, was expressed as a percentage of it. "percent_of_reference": 101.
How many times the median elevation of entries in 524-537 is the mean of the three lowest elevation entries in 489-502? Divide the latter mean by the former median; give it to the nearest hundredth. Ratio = 1.02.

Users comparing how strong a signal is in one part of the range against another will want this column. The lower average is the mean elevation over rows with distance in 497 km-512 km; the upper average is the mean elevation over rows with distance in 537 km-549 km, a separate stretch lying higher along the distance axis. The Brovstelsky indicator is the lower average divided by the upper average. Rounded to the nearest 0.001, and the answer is 0.953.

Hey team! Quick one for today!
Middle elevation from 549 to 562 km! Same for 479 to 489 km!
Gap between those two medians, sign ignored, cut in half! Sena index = 0.77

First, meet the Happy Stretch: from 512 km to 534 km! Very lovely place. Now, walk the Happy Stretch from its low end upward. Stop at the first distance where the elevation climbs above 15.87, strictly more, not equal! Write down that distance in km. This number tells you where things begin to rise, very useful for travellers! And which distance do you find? 513.0 km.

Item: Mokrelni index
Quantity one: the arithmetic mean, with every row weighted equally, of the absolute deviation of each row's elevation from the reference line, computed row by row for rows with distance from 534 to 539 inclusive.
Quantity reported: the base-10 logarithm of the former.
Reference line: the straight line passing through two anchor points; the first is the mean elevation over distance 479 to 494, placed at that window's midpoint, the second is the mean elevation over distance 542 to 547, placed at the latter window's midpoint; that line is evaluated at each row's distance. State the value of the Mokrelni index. -0.1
